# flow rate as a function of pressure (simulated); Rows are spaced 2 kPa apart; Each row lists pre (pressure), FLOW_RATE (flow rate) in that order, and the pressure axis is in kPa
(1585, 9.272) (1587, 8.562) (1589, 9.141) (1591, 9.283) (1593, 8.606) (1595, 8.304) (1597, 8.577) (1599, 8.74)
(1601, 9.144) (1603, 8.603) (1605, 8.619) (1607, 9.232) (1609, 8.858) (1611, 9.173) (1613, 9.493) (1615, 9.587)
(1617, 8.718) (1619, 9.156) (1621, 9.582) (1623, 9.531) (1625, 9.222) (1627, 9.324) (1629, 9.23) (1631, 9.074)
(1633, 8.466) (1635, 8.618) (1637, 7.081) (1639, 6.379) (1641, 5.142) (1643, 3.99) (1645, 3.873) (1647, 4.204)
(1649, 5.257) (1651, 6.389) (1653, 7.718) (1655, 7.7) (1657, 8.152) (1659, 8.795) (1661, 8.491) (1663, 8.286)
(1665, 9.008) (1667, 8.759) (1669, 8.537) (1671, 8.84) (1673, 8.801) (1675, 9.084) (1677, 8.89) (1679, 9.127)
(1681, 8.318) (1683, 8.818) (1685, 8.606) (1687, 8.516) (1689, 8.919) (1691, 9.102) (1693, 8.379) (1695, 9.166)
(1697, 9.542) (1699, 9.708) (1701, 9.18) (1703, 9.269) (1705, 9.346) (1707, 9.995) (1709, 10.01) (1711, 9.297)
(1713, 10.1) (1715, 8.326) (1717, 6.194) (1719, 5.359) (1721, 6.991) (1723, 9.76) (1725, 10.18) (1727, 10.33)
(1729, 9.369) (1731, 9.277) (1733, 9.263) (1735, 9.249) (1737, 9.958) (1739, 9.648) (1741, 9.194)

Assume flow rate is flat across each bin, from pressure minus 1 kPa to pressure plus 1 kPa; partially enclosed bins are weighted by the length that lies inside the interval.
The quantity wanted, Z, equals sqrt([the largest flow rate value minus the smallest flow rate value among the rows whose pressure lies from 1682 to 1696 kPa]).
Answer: 0.9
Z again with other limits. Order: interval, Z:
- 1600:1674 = 2.4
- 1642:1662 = 2.2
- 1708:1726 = 2.2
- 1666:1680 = 0.8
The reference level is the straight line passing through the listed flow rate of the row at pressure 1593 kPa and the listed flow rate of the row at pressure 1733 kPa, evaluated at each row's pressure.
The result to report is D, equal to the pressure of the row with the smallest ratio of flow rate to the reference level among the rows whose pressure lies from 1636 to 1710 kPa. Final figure 1645 kPa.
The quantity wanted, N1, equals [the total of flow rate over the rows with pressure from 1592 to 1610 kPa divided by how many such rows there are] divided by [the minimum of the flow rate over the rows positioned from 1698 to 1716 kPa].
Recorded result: 1.05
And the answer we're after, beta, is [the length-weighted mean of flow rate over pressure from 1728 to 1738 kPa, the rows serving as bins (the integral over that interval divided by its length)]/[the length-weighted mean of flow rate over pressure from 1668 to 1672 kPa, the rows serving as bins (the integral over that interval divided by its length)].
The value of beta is 1.08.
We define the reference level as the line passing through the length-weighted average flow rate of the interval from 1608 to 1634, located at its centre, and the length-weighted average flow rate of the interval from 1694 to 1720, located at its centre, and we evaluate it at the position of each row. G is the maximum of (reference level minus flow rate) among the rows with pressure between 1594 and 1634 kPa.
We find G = 1.0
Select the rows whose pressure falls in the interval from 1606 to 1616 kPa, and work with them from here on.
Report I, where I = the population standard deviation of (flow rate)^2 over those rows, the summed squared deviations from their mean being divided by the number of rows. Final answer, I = 5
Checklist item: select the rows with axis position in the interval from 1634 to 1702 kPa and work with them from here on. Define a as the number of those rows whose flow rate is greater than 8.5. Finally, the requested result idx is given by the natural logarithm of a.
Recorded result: 2.9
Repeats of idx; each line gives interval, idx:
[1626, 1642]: 1.4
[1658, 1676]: 1.9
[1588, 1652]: 3.1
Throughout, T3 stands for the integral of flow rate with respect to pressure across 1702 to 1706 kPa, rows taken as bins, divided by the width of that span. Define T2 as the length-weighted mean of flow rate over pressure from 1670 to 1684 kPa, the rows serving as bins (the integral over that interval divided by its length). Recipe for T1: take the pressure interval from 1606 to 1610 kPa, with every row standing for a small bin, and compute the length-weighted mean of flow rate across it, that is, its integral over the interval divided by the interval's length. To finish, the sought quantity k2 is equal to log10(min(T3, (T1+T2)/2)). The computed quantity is 0.95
